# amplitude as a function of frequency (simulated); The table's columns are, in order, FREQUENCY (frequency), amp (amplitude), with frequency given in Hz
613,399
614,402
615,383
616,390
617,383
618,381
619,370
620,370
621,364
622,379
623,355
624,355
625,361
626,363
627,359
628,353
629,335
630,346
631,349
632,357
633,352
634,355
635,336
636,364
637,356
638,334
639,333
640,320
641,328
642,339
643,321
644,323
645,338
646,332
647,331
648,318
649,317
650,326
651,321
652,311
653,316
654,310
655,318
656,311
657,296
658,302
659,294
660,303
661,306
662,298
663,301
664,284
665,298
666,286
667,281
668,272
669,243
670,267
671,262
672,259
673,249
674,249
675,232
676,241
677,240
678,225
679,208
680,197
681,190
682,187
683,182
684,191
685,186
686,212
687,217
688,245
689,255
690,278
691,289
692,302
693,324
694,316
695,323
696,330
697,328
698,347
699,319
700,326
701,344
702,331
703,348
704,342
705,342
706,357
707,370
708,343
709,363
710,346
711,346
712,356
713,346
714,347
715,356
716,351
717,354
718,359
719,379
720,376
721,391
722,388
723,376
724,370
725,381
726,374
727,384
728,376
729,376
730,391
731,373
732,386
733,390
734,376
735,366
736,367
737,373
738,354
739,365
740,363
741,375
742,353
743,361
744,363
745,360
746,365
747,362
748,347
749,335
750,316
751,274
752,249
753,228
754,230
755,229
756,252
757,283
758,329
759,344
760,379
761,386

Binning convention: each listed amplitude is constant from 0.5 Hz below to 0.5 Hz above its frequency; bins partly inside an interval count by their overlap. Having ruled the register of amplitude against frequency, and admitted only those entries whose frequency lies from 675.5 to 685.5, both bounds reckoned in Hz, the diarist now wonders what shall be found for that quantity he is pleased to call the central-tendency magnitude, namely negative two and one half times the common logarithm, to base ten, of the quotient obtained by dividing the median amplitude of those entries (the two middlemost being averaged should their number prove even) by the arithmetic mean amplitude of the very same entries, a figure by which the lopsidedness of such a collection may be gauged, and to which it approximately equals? 0.058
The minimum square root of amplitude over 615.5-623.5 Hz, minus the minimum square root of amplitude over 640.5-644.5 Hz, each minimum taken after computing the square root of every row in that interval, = 1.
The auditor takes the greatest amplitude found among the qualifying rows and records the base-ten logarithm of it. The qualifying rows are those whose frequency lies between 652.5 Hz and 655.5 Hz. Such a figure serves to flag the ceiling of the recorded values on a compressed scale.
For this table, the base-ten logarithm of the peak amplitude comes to 2.50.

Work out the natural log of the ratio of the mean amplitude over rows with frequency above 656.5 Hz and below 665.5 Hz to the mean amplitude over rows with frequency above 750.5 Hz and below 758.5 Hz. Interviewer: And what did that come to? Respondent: 0.14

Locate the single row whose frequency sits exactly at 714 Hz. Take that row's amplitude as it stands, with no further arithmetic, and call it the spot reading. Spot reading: 347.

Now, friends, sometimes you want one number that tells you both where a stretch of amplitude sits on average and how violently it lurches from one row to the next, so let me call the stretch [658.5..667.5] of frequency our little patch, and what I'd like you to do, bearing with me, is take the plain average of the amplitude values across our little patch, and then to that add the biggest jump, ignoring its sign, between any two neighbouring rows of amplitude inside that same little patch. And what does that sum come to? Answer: 312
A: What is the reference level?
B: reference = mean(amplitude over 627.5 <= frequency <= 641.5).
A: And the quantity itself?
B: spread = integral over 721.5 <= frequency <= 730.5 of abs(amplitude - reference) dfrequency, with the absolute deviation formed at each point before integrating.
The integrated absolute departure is 319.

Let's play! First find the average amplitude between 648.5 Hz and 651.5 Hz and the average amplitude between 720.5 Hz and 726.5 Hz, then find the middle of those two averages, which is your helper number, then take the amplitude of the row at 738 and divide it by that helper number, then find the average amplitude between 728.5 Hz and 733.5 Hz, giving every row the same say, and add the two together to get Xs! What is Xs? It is 384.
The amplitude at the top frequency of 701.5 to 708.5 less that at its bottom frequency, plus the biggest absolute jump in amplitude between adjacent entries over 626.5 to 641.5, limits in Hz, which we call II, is 40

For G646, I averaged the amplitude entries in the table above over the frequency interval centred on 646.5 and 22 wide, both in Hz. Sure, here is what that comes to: 326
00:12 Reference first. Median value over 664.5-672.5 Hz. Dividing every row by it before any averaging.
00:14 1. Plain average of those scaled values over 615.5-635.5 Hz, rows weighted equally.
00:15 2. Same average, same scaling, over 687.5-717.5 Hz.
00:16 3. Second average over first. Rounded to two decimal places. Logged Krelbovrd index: 0.92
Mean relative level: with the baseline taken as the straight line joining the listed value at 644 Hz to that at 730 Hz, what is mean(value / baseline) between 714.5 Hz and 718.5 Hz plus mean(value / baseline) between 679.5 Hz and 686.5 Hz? 1.48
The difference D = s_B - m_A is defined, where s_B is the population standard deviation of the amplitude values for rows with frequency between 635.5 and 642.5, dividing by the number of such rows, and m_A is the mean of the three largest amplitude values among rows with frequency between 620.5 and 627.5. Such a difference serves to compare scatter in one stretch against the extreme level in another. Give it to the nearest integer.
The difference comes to -354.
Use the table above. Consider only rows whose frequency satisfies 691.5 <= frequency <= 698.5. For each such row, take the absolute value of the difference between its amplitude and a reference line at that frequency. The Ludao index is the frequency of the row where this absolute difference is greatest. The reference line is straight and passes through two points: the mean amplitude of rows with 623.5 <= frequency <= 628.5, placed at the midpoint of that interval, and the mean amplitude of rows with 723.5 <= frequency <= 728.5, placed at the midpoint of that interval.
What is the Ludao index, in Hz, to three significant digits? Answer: 692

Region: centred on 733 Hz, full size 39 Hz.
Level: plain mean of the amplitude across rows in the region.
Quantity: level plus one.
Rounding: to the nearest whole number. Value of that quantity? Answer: 363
